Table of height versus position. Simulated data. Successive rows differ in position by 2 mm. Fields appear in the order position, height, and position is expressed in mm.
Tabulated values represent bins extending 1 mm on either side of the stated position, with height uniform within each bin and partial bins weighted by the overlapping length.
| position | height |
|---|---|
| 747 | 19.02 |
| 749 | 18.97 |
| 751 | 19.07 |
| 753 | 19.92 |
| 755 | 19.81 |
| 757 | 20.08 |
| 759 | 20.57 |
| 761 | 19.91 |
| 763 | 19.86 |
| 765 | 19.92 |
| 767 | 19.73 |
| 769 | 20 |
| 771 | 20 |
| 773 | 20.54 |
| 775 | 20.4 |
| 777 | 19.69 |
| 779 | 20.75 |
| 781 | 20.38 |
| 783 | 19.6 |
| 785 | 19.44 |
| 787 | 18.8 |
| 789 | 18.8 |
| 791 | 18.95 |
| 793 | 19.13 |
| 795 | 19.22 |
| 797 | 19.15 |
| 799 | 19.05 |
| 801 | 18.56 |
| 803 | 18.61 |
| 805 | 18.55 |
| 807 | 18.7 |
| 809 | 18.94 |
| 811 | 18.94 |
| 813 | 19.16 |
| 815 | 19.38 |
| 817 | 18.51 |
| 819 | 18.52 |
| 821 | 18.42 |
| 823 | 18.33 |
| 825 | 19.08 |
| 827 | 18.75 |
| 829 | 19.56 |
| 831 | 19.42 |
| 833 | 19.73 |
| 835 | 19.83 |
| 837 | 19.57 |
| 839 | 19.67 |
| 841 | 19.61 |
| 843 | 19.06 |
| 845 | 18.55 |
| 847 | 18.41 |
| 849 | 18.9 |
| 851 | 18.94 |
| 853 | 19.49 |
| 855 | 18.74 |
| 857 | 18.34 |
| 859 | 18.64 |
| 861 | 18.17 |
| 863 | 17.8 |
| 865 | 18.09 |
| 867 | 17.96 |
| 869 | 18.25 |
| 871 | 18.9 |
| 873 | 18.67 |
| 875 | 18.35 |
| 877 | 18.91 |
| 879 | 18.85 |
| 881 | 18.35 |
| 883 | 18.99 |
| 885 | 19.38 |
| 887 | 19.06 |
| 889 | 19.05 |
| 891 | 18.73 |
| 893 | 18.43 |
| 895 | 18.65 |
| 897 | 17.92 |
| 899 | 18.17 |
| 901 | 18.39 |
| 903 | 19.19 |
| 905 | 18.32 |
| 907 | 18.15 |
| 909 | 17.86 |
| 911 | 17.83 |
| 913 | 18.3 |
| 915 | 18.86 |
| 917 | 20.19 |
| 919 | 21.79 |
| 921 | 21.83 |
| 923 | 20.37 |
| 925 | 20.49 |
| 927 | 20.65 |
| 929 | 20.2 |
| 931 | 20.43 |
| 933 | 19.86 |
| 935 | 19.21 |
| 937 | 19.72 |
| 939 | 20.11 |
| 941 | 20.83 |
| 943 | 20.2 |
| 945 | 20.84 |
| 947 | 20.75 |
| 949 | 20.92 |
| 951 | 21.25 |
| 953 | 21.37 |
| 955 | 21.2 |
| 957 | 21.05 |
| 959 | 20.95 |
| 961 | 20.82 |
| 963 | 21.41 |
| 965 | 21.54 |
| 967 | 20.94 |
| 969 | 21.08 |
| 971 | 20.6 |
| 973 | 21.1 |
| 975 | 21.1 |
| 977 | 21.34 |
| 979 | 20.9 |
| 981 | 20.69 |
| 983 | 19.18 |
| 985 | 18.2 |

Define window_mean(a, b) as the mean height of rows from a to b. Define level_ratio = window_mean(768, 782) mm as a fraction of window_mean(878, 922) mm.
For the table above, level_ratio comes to 1.07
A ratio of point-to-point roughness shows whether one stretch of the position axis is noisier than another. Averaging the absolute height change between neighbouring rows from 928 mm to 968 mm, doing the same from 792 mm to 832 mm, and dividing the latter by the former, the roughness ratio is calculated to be 0.69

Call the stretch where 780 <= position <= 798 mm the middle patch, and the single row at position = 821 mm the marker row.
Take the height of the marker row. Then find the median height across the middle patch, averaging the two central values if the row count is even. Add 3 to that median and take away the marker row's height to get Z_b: 3.7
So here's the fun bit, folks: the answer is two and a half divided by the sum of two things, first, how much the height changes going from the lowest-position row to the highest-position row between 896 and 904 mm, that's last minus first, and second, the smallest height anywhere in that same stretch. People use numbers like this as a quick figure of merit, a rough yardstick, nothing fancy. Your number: 0.130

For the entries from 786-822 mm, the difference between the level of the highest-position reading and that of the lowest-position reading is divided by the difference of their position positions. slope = -0.011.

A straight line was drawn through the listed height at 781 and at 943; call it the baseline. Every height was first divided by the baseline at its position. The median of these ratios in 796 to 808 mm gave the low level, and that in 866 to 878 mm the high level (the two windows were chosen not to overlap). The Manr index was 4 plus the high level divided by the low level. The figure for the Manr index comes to 5.00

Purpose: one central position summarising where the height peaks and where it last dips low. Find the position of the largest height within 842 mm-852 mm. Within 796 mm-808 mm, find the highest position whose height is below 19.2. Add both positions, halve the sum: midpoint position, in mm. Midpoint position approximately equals 825 mm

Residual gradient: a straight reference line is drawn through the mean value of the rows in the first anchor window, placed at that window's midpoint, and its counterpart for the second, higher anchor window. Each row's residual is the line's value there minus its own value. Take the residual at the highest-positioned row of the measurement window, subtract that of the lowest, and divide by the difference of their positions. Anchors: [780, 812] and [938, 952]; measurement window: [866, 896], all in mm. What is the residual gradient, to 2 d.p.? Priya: -0.01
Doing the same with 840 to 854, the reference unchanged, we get 0.02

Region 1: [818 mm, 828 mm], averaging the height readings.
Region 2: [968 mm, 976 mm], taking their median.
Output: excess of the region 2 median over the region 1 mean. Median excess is 2.5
